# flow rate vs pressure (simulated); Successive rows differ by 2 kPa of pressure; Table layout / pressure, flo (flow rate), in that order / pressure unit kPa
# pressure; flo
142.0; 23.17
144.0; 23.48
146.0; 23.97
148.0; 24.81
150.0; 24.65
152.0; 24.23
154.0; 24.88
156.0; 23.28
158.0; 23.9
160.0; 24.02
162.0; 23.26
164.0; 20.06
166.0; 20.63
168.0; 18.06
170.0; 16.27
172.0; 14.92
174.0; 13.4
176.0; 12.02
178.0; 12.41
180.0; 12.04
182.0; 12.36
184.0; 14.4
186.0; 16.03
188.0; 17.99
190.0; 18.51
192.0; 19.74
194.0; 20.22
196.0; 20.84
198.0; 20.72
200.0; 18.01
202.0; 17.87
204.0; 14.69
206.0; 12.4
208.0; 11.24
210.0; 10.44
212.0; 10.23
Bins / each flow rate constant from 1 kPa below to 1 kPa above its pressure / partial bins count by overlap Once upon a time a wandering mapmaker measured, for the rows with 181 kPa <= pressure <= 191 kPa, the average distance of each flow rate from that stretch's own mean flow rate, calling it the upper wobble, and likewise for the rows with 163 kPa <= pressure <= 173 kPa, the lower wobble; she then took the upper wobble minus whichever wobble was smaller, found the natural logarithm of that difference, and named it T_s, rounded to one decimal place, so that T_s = -2.7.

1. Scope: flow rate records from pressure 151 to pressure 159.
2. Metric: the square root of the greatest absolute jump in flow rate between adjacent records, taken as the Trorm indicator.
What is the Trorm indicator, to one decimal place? 1.3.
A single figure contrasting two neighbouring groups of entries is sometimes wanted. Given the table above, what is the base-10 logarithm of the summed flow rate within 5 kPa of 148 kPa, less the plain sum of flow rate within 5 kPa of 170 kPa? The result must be -81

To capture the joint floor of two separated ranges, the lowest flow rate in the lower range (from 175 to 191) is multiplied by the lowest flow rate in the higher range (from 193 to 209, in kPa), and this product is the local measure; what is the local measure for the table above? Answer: 135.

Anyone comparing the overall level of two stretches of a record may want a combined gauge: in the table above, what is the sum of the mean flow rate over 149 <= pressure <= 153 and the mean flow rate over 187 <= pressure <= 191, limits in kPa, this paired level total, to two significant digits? 43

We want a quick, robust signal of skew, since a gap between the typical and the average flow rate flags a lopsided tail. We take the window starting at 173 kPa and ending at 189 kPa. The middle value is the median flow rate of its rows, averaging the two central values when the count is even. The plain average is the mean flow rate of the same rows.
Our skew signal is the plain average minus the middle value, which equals 0.93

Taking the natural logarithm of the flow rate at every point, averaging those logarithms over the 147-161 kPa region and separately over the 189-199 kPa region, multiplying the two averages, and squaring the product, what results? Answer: 91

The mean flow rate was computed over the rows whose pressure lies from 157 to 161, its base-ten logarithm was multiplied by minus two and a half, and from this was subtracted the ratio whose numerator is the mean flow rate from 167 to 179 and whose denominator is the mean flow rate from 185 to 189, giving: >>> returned -4.30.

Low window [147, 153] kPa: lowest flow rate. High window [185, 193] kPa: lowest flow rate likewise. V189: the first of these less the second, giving 8.2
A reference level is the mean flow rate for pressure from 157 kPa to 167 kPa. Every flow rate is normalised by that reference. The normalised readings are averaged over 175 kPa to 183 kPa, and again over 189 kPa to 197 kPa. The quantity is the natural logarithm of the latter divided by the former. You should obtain 0.49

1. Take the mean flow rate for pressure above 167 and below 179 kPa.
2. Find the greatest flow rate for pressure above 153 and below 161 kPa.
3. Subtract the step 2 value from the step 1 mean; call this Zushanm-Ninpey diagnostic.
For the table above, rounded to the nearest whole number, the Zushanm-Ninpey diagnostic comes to -10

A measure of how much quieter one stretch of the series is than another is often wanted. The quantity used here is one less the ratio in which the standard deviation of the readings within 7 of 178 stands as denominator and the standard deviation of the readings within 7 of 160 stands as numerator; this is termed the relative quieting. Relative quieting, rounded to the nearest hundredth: -0.53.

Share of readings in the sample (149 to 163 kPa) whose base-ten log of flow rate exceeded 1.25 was 1.0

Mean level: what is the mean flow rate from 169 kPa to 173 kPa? 16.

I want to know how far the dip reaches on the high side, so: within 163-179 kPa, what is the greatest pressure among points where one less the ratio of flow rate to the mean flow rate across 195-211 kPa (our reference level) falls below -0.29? 166.0 kPa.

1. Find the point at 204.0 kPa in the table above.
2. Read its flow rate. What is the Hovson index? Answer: 14.69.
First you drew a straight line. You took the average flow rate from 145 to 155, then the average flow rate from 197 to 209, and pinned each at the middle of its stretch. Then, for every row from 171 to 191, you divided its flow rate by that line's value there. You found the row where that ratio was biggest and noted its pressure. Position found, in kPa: 190.0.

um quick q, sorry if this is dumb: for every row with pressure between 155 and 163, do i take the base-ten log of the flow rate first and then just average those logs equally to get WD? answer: 1.37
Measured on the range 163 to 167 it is 1.31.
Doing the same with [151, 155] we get 1.39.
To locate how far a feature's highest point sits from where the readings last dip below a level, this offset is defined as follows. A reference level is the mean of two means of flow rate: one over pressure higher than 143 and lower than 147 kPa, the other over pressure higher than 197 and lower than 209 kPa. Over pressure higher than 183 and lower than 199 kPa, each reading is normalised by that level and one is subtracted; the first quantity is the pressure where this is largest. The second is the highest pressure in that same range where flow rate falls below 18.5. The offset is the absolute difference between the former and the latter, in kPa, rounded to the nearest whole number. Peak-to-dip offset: 8 kPa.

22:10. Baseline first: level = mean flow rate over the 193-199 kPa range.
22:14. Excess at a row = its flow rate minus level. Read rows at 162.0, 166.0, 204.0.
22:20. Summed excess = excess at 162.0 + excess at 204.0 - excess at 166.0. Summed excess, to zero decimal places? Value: -3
